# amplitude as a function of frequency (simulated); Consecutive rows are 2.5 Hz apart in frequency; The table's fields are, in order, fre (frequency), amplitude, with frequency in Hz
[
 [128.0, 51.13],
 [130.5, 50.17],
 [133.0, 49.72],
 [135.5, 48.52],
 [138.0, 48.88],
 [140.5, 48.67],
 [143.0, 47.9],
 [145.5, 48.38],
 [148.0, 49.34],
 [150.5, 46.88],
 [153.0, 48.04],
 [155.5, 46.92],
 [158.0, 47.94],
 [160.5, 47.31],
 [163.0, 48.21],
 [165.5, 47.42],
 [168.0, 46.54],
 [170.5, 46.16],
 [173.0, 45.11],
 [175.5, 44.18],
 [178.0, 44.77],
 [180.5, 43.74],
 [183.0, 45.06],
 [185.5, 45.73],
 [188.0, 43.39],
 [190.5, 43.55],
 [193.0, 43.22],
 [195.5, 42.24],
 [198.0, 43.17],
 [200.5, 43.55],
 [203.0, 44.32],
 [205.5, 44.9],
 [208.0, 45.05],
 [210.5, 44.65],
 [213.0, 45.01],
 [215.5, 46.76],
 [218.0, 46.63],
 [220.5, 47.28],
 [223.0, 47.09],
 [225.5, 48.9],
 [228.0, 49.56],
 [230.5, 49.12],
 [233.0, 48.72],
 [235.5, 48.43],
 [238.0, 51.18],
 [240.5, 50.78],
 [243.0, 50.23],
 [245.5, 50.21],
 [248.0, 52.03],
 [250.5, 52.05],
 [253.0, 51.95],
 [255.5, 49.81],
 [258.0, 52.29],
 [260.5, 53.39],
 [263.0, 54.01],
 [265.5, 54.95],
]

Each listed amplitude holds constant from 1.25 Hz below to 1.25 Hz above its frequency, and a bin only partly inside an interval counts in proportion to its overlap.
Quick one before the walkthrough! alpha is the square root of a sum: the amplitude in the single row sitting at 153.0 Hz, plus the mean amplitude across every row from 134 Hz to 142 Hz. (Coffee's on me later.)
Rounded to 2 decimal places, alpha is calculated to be 9.84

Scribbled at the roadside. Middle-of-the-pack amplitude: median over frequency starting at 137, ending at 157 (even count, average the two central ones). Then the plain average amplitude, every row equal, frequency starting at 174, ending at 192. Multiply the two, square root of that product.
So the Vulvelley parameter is 46.2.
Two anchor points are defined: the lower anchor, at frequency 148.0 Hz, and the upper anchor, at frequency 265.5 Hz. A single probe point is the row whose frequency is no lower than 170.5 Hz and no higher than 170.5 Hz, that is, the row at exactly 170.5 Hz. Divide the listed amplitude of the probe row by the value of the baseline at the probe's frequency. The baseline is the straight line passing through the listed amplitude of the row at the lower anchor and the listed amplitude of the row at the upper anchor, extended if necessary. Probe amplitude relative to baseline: 0.916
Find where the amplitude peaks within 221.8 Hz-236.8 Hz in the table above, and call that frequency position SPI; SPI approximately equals 228.0 Hz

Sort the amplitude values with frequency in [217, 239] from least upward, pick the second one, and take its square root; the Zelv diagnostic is 6.9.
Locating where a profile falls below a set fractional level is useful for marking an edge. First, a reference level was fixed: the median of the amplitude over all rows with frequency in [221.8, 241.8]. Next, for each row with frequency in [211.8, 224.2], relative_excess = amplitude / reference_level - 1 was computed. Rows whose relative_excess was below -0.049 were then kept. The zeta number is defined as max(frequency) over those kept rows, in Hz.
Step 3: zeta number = 213.0 Hz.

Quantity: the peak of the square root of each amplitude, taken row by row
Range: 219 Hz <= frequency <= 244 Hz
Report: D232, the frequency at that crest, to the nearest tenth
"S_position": 238.0 Hz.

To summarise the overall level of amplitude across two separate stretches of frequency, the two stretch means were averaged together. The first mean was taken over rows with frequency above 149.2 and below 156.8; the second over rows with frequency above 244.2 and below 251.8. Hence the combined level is 49.4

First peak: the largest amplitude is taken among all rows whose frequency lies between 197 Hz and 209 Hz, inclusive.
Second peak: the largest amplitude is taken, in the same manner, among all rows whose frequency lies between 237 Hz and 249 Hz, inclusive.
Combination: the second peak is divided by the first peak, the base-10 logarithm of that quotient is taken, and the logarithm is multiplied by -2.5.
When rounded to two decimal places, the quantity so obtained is -0.16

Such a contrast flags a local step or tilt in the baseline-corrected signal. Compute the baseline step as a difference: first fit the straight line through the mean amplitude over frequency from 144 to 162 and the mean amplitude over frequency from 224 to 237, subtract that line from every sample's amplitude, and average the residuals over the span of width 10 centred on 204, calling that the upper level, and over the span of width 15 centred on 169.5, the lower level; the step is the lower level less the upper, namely 2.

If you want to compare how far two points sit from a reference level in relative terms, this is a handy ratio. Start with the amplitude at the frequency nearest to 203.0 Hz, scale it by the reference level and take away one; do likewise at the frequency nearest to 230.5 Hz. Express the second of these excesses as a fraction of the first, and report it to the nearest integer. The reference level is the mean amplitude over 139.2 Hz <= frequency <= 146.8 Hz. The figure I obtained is 0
